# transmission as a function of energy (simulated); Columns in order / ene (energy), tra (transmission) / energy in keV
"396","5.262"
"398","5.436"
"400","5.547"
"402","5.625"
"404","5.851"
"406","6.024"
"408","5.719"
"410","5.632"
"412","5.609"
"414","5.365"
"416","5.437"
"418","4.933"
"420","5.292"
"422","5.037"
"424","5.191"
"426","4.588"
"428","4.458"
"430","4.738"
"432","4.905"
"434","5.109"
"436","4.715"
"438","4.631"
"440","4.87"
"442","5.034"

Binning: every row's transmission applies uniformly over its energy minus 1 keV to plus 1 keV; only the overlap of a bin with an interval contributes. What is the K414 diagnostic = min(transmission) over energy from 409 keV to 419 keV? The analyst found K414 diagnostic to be 4.933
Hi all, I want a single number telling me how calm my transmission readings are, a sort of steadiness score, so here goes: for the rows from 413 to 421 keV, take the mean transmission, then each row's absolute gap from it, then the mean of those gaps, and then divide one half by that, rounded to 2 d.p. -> 3.09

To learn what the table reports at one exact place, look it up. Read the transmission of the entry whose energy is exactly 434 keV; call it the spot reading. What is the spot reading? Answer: 5.109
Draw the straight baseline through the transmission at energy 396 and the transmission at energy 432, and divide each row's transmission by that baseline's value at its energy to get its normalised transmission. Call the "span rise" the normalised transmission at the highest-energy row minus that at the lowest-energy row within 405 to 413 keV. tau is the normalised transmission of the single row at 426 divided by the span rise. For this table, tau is -14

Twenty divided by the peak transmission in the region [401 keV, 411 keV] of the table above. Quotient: 3.32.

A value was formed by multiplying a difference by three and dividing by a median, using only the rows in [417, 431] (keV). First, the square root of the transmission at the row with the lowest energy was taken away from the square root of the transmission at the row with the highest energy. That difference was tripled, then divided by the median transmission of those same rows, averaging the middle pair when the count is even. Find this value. -0.03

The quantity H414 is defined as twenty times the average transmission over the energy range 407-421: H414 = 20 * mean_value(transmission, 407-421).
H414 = 109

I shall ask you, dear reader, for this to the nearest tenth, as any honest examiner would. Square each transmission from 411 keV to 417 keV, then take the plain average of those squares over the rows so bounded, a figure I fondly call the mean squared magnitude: 29.9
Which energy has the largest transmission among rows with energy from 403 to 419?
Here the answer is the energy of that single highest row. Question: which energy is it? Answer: 406 keV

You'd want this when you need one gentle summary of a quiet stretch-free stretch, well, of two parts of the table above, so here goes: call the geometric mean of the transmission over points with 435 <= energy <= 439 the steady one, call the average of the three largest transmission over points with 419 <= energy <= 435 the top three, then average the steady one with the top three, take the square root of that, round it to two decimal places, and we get 2.22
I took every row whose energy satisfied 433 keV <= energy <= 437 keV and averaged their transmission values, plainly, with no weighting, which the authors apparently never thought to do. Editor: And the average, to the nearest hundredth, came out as 4.91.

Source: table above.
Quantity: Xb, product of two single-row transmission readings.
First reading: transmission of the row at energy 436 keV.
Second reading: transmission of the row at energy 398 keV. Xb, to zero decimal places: 26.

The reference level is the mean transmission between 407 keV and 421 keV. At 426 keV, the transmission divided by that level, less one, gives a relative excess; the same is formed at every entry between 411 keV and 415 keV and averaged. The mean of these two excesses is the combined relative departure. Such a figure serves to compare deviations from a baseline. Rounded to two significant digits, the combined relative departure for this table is -0.072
